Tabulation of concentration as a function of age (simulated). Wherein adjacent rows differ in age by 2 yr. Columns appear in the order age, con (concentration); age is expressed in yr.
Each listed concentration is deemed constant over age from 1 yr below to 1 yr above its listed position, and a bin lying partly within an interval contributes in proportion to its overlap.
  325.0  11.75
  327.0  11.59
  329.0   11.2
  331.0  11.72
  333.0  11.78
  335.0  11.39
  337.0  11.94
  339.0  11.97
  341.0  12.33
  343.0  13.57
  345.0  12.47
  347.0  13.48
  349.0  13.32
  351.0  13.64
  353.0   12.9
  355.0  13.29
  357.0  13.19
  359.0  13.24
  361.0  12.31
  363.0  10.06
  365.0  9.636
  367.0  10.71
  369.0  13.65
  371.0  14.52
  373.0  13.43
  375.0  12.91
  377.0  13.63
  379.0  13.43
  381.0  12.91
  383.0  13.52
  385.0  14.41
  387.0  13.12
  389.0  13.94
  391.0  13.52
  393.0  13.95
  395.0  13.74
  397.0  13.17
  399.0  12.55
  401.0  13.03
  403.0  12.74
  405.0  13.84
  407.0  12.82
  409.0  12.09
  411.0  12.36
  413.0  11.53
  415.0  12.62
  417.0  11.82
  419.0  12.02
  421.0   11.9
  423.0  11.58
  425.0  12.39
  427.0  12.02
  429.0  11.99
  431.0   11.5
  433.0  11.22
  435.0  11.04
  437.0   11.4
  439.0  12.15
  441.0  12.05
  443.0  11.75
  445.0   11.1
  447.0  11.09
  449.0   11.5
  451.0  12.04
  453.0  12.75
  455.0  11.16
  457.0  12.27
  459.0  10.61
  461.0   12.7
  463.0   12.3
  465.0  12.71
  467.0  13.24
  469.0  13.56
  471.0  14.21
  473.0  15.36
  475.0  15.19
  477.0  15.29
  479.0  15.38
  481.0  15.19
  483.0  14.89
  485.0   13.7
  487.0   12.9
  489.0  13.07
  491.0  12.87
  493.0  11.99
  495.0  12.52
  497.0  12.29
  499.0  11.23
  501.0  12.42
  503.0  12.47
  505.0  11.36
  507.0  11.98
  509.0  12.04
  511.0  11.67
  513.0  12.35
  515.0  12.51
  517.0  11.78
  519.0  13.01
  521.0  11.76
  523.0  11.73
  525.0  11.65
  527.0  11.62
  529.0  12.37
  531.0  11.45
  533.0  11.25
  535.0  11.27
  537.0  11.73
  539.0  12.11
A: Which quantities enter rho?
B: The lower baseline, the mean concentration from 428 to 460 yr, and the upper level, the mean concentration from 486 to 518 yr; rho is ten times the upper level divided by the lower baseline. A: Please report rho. 10.5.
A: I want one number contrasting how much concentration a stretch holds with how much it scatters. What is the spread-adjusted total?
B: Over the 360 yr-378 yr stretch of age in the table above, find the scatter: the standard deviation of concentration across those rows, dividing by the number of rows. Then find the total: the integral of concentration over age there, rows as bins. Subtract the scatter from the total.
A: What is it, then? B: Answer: 220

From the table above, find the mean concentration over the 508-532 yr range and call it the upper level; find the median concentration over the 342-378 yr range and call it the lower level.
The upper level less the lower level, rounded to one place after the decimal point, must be -1.3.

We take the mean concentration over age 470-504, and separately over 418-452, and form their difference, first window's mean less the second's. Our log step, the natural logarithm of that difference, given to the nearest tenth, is 0.6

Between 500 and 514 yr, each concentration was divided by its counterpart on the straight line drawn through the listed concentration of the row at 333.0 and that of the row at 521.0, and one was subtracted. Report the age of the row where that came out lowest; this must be 505.0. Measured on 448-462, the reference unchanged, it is 459.0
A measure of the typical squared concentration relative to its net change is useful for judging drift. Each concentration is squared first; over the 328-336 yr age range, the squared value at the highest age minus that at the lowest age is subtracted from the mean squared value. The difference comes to 129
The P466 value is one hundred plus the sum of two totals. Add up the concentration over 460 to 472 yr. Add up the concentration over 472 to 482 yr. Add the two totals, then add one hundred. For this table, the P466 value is 255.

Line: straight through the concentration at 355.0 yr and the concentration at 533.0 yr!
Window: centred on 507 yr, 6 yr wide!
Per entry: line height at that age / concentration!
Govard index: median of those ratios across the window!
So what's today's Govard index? 0.96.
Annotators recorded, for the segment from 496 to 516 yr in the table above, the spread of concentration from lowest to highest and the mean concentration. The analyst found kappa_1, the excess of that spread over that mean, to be -10.8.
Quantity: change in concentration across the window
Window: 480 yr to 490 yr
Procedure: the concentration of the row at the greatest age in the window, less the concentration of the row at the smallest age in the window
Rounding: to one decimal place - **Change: -2.1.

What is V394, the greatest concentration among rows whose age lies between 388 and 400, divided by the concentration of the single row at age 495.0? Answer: 1.11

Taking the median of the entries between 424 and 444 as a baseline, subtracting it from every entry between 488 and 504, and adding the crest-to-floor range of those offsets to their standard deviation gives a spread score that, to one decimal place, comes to 2.4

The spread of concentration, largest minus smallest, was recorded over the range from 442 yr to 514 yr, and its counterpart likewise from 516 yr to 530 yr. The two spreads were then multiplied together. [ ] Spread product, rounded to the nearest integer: 7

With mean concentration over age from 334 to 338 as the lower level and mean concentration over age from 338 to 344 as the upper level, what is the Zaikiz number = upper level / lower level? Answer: 1.08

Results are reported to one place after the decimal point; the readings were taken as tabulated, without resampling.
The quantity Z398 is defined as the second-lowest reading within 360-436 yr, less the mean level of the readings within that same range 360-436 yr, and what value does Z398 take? -2.5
